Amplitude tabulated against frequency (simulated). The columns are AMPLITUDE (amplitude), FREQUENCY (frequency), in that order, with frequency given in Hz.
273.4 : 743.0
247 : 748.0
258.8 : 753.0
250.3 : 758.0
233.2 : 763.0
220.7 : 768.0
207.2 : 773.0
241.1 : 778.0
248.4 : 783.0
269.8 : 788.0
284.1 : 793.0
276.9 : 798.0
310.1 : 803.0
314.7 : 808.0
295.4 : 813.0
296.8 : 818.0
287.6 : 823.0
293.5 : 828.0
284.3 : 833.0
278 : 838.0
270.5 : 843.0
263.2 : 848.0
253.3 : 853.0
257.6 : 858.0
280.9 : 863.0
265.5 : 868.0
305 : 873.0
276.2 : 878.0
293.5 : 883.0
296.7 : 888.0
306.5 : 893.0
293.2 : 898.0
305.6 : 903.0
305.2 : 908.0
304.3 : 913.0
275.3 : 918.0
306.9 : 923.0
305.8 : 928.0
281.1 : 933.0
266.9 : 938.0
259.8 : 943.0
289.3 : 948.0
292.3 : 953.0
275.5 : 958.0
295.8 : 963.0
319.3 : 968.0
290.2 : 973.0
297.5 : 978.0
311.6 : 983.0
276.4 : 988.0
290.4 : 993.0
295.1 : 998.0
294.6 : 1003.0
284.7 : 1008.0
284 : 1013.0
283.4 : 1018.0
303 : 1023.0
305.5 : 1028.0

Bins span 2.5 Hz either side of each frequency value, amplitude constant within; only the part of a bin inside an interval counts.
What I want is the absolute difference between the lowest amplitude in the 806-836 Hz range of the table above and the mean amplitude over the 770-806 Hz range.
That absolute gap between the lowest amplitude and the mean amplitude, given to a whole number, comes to 22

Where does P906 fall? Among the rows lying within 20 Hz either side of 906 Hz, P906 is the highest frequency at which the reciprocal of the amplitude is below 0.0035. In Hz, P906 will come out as 923.0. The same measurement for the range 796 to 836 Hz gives 828.0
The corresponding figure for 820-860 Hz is 828.0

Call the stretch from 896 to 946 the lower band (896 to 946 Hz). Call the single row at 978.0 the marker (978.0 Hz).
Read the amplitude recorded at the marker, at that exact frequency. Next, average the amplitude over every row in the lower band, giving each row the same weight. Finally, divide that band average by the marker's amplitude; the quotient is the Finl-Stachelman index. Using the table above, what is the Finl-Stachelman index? 0.98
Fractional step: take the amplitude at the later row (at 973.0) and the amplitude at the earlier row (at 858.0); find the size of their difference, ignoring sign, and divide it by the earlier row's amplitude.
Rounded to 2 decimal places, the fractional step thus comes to 0.13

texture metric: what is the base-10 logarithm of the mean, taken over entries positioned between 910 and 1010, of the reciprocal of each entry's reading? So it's -2.46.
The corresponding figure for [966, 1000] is -2.47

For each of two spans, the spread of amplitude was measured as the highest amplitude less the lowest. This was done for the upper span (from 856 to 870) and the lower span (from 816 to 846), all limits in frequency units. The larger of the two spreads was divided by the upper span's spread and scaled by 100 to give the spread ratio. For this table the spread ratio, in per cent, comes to 113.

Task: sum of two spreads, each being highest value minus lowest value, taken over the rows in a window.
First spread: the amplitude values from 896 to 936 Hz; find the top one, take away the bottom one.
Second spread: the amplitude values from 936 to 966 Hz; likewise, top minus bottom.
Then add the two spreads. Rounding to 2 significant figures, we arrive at 68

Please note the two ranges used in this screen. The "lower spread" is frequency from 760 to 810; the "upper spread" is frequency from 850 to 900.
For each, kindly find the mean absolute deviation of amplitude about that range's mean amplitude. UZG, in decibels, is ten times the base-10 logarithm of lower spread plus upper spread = 16.7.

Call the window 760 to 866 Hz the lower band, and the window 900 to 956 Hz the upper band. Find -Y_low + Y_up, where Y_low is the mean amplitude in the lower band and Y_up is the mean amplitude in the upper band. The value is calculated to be 20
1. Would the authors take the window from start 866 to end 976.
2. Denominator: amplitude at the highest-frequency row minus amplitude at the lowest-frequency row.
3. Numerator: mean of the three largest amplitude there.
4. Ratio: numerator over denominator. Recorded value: 13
